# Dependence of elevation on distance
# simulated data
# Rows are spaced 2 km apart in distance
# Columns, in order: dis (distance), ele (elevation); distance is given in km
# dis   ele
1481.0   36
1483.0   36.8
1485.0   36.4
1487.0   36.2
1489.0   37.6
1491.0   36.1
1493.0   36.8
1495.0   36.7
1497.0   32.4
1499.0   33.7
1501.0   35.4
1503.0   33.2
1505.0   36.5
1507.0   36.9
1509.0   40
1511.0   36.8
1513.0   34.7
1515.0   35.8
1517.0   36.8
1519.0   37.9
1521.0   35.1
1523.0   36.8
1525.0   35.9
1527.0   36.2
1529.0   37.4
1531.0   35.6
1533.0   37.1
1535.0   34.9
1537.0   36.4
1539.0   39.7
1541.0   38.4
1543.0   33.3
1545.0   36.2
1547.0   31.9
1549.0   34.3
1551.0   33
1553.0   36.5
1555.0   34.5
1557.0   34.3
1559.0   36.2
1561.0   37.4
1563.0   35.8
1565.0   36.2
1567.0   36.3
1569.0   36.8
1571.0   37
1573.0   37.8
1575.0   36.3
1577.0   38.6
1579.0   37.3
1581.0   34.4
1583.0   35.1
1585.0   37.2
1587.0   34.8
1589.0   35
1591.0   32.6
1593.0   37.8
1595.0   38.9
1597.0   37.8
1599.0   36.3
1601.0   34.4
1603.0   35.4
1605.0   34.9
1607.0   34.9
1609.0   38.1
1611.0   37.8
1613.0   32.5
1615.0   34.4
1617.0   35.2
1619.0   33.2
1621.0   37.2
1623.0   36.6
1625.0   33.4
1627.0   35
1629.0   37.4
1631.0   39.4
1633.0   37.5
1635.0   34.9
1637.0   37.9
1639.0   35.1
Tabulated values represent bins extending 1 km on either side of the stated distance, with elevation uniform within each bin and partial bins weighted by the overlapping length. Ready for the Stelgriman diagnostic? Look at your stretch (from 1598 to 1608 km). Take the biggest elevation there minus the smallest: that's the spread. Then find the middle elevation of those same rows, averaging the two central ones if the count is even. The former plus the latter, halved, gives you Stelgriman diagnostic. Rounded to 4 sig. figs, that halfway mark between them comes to 18.40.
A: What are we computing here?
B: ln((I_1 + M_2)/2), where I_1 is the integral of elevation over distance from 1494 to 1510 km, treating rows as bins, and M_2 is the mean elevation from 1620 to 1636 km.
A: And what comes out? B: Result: 5.71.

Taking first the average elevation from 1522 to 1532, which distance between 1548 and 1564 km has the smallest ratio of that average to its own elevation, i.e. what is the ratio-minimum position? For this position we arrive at 1561.0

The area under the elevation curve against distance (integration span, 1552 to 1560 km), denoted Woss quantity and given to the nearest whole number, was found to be 283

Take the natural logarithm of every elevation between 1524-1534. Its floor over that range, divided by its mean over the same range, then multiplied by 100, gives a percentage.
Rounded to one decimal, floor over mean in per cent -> 99.4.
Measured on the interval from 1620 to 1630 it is 98.0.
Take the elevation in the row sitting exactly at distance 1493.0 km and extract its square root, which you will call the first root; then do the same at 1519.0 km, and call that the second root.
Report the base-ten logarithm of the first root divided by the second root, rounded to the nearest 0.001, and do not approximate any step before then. -0.006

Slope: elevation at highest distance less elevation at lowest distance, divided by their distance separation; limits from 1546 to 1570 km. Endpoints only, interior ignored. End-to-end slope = 0.22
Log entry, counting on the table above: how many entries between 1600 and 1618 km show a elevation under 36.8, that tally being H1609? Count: 7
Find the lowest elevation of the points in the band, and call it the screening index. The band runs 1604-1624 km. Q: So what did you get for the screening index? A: 32.5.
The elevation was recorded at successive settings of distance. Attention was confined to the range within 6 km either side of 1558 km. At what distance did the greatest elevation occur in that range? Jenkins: 1561.0 km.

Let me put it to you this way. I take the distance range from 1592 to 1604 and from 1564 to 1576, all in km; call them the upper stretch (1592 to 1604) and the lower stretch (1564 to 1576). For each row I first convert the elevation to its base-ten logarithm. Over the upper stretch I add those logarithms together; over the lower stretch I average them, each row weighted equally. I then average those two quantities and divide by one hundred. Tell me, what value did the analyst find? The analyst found 0.055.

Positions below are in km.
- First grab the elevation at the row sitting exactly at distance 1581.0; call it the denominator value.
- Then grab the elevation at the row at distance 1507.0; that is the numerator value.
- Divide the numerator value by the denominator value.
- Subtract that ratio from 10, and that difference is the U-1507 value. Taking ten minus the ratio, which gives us 8.93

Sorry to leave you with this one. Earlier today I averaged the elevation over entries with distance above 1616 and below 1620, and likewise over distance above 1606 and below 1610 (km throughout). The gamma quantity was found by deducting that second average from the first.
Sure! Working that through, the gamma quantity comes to -2.3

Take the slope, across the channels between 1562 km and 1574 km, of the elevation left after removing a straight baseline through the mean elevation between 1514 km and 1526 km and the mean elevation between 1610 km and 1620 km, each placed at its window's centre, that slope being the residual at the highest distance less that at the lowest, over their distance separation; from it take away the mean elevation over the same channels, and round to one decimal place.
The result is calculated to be -36.4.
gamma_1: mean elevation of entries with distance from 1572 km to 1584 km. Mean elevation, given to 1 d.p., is 36.6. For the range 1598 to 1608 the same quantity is 35.2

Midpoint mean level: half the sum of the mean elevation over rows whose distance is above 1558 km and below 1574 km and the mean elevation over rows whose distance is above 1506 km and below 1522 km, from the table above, 36.7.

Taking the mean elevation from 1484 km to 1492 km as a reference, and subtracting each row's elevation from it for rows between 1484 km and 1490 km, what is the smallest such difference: -1.0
